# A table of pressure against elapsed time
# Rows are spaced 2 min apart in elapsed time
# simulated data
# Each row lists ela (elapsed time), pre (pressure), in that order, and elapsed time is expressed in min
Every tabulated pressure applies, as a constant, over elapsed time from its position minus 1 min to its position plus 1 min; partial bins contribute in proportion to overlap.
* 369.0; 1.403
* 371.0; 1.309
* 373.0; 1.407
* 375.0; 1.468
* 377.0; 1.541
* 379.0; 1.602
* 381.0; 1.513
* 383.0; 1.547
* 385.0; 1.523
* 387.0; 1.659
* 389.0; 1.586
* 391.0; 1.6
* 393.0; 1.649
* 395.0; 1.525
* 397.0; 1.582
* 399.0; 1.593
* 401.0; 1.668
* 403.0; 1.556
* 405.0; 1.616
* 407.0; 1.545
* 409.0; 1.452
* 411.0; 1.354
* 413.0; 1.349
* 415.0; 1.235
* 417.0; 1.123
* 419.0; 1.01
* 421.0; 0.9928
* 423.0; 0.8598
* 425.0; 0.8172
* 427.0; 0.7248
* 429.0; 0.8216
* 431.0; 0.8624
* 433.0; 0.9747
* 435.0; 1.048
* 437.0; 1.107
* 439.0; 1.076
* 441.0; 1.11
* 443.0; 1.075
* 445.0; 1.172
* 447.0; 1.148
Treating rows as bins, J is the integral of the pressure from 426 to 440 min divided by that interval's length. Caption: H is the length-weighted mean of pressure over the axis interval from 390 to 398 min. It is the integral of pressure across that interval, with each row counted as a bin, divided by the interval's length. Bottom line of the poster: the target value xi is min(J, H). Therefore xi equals 0.94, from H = 1.6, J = 0.94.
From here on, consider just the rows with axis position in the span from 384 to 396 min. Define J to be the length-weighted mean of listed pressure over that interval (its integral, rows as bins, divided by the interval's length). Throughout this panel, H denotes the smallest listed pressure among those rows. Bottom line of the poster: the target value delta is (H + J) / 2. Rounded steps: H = 1.523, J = 1.59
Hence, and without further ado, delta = 1.56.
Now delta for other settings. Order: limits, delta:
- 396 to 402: 1.60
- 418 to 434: 0.80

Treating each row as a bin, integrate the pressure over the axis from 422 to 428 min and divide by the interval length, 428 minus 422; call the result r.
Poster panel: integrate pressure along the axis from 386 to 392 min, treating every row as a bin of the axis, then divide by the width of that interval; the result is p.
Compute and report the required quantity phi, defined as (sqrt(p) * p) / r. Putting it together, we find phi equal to 2.6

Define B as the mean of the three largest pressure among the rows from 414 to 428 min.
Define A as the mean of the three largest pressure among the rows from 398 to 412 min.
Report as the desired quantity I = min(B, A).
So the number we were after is 1.12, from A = 1.63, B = 1.12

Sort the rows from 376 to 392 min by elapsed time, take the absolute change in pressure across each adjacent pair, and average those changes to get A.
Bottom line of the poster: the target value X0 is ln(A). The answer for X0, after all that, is -2.79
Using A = 0.062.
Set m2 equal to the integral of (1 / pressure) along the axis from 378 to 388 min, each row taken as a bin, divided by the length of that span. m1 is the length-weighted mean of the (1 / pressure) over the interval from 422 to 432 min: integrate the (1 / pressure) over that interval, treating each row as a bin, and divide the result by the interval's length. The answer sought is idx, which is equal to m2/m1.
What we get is 0.5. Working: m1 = 1.229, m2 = 0.638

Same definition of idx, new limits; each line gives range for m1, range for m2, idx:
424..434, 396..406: 0.5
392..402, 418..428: 1.8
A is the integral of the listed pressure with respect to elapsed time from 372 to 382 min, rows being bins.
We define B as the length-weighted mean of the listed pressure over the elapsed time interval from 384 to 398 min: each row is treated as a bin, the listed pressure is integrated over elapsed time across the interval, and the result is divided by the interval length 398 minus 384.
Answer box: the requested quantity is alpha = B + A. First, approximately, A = 15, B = 1.59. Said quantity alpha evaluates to 17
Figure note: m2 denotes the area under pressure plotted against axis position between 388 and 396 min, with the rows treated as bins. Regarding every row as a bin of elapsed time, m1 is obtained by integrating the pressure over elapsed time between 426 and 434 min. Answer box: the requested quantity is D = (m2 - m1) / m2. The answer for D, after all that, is 0.5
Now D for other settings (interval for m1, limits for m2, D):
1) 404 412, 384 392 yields 0.1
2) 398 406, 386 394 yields 0.0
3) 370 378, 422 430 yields -0.8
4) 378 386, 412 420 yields -0.3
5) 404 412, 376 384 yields 0.0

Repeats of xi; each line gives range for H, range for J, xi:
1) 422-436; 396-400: 0.87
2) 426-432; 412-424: 0.80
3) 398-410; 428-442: 1.00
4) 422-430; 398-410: 0.81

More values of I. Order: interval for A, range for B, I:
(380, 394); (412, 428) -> 1.24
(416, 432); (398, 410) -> 1.04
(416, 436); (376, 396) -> 1.06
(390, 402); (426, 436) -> 0.96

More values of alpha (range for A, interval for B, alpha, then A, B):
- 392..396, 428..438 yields 7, 6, 0.96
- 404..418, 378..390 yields 21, 19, 1.57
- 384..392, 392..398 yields 14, 13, 1.59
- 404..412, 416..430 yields 13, 12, 0.91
